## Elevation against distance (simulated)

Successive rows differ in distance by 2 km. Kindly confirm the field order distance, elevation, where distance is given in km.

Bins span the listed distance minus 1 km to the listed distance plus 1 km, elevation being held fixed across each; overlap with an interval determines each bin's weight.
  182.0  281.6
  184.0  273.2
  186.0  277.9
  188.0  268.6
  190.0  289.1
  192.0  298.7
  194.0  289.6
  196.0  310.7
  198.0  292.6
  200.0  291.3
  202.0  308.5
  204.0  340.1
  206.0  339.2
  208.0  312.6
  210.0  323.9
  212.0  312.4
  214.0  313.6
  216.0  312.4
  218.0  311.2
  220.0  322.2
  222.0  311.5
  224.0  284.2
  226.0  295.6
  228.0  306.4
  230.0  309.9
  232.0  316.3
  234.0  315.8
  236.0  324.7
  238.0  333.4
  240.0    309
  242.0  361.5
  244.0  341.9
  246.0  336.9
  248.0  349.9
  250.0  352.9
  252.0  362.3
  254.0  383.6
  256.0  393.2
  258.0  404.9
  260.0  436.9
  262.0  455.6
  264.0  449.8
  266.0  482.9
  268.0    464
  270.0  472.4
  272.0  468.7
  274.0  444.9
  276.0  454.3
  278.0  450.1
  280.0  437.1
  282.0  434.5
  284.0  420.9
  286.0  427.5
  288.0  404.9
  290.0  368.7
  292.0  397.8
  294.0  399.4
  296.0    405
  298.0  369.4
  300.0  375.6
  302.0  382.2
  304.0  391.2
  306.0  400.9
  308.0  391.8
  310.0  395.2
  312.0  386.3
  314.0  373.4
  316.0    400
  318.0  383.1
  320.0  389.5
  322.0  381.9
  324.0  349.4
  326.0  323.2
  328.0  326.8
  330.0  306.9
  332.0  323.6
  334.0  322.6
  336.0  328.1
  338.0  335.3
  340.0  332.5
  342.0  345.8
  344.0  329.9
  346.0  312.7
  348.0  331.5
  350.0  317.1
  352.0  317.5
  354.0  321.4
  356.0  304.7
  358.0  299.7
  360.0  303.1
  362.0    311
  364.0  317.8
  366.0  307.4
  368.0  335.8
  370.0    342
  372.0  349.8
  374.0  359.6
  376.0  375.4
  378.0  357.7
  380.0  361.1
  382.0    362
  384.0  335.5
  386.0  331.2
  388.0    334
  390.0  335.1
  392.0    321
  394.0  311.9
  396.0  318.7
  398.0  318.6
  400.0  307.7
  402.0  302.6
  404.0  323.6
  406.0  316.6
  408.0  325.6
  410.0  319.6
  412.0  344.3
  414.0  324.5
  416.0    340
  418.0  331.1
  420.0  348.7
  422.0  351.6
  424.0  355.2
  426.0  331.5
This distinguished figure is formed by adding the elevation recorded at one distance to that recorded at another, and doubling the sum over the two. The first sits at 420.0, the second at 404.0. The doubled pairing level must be 1345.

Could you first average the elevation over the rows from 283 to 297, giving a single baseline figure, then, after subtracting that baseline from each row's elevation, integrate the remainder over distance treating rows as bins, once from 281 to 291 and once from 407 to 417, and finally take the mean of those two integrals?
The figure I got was -324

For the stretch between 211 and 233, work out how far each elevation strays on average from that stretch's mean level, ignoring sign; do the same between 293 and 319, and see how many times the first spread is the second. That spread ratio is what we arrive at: 0.8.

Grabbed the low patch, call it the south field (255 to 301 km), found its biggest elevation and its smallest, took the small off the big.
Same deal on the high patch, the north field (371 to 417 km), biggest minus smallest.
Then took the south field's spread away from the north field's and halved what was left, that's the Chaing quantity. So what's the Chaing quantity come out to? -21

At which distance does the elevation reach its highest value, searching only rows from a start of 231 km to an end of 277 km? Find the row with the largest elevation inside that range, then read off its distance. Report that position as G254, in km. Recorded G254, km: 266.0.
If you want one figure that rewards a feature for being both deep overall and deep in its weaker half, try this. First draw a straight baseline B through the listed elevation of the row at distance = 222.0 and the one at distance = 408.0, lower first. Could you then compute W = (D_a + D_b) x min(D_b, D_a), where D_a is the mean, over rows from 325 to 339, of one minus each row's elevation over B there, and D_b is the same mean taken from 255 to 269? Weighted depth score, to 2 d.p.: 0.17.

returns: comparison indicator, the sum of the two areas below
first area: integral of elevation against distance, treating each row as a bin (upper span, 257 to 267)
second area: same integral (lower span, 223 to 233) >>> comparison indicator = 7485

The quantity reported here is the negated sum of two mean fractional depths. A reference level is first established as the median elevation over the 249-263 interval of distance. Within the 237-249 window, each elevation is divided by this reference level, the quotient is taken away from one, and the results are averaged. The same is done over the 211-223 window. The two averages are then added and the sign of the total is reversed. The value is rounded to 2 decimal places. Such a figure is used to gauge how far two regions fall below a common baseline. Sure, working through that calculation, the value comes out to -0.34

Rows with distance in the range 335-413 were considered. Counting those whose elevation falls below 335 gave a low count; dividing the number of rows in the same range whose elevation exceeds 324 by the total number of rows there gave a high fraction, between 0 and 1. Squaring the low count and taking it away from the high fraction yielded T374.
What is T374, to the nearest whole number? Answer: -675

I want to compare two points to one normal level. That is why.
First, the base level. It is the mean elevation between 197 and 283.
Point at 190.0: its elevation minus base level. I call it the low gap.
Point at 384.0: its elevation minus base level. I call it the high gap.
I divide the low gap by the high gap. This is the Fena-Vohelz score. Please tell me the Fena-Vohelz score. 3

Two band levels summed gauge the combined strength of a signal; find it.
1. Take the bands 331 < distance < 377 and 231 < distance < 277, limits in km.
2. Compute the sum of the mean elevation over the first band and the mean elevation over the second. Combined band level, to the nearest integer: 719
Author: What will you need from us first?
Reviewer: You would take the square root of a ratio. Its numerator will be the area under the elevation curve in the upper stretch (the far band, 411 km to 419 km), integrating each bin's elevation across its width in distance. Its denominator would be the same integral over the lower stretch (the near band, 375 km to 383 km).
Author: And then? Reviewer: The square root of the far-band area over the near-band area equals 0.96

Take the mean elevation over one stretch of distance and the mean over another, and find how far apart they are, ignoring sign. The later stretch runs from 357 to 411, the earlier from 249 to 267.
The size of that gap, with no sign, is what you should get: 85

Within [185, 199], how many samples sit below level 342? 7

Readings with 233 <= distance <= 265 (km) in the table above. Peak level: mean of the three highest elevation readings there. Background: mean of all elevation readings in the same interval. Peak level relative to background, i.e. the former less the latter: 78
